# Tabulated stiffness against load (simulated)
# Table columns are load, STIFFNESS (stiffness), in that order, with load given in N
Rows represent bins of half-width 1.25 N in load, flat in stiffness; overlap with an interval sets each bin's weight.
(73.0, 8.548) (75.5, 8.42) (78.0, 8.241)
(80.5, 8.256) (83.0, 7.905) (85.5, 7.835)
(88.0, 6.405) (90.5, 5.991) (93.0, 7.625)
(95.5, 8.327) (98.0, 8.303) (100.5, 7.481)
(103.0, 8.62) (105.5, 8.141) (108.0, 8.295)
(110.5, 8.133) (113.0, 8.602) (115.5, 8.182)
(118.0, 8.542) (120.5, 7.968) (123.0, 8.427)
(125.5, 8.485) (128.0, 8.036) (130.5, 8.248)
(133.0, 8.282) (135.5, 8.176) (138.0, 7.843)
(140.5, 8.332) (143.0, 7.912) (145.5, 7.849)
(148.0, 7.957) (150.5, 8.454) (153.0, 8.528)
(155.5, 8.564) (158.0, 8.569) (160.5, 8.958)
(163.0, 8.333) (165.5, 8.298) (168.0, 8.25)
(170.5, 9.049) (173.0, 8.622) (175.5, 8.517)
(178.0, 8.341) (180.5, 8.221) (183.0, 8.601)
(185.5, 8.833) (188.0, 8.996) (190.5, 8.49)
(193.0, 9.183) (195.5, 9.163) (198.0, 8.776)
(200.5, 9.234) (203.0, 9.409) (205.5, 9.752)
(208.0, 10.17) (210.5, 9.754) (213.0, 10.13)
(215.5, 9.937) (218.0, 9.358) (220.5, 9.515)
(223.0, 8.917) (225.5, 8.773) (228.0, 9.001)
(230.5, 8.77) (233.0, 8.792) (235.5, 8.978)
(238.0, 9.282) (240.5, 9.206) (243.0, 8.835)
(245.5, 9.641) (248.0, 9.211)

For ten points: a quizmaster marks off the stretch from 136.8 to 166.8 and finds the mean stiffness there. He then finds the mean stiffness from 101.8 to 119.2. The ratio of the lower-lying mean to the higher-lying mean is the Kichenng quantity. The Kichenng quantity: 1.01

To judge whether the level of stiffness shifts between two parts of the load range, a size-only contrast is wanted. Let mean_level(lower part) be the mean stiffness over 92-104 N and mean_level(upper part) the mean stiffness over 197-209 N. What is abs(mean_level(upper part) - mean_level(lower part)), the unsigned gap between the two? 1.4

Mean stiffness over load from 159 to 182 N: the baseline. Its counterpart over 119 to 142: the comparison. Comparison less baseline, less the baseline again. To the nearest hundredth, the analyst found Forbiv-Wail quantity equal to -8.82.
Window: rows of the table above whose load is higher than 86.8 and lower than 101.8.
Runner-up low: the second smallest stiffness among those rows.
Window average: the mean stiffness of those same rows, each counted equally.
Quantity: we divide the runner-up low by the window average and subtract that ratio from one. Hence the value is 0.13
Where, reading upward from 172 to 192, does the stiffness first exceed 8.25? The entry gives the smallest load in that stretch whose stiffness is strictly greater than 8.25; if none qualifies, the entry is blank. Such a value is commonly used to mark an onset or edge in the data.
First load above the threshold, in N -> 173.0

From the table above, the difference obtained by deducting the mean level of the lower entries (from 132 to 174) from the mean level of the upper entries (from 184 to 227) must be 1.0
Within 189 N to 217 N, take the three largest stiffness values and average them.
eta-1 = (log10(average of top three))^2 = 1.01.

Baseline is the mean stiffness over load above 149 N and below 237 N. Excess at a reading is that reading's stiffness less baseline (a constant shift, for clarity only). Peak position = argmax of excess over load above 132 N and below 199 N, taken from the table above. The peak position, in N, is 193.0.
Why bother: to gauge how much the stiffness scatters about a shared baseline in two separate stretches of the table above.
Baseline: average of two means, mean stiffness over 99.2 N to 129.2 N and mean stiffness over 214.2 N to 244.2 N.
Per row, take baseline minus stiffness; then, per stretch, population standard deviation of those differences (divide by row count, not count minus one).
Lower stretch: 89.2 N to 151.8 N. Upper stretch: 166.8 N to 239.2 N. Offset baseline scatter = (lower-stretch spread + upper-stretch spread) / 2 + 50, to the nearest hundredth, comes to 50.52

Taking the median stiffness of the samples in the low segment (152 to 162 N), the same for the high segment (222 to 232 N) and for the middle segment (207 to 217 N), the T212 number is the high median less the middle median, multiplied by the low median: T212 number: -10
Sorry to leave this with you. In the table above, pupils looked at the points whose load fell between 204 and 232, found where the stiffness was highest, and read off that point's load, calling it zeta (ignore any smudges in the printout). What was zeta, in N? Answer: 208.0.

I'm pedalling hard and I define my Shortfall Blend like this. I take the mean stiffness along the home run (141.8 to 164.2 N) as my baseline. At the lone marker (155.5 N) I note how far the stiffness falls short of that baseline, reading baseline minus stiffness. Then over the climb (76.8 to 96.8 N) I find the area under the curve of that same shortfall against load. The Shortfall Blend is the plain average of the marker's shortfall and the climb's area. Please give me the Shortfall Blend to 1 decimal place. 7.6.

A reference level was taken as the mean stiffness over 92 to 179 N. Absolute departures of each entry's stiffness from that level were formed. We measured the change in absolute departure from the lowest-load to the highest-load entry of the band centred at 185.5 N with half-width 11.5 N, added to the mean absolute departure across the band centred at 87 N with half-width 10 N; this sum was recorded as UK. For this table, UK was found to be 1.4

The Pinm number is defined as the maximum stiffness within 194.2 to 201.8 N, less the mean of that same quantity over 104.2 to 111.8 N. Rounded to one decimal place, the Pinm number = 1.0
